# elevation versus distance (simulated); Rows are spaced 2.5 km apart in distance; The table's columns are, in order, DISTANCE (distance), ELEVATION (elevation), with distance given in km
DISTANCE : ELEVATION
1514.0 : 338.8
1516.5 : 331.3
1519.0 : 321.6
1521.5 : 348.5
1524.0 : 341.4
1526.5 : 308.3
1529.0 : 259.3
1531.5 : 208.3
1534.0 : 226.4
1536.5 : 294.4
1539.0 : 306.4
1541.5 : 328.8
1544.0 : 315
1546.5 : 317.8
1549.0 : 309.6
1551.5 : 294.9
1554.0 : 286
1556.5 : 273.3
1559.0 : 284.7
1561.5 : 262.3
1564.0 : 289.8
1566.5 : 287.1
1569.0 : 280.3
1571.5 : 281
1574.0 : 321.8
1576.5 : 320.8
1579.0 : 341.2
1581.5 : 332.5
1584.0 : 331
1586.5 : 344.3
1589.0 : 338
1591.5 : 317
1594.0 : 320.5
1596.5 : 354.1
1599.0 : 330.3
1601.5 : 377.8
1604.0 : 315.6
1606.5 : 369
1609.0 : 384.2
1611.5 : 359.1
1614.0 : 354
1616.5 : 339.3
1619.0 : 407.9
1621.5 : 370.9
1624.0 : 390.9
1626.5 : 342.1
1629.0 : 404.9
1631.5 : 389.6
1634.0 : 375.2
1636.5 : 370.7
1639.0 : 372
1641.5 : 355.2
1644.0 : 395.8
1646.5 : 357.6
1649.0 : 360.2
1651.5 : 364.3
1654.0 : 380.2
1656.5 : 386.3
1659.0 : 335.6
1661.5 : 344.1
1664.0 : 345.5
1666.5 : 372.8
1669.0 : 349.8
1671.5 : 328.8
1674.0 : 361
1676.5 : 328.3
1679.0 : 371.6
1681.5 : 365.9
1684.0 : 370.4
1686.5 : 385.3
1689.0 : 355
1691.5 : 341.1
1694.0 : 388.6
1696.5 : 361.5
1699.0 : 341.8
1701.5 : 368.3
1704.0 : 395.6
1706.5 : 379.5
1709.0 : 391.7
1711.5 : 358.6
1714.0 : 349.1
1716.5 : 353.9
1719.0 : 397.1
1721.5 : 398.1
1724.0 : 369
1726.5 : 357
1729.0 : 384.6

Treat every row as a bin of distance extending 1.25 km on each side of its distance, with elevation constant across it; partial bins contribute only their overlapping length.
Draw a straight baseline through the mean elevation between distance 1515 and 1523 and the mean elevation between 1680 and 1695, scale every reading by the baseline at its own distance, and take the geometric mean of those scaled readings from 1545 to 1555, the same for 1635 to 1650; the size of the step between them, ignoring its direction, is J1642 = 0.14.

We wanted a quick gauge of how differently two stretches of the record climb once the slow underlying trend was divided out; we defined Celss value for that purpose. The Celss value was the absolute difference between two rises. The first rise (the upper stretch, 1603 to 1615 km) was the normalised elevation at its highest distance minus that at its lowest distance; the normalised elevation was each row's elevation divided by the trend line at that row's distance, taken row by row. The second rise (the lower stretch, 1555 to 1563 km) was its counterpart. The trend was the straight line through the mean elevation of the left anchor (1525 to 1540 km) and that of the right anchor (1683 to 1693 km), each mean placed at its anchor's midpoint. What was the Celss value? 0.150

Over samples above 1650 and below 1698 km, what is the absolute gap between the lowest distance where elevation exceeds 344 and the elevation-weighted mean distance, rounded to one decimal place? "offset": 22.6 km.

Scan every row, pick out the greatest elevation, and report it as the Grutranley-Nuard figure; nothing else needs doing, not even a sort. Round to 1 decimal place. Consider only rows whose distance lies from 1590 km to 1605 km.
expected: 377.8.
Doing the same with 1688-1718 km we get 395.6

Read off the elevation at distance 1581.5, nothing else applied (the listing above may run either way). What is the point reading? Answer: 332.5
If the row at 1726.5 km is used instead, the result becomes 357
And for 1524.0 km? 341.4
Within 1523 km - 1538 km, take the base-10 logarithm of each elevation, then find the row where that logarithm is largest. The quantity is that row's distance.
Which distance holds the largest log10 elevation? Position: 1524.0 km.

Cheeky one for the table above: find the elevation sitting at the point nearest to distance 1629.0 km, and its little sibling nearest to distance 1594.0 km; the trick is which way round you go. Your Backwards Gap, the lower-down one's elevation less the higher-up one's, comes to -84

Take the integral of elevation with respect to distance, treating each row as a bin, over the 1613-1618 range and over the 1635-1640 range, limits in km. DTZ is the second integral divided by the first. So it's 1.1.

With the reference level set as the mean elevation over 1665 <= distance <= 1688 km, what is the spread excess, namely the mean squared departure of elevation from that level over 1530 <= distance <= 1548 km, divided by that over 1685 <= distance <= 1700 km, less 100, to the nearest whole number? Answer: -80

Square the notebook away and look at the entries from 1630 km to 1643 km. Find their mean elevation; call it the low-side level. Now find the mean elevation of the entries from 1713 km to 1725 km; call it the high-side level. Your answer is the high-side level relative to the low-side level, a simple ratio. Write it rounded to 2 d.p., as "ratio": 1.00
